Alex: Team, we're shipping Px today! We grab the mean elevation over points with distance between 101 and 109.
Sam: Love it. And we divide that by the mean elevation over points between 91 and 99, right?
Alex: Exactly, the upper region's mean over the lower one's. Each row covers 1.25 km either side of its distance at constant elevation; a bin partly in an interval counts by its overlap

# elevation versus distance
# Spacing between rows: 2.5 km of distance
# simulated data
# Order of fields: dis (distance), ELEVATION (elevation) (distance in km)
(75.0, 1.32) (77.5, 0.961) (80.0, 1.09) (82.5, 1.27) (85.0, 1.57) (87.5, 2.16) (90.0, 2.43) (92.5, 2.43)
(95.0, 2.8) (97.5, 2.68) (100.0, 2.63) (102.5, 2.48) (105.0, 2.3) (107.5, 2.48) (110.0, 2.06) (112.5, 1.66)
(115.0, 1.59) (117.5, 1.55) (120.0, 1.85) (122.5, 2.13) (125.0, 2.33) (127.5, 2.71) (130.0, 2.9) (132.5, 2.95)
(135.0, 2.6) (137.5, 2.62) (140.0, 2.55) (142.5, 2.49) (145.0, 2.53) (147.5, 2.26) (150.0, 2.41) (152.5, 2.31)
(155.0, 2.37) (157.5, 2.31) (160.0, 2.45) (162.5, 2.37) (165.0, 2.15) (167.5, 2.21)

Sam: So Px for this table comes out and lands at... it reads 0.92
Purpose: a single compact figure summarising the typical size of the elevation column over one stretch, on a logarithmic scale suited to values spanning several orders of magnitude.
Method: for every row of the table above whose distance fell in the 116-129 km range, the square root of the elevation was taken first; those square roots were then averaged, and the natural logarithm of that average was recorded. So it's 0.37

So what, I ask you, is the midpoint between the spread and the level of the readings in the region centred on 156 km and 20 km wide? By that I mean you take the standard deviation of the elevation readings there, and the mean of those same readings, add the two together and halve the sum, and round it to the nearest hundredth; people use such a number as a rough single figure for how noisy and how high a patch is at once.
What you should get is 1.21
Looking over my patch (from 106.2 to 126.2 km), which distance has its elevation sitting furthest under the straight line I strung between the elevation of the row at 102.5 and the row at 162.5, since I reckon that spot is 117.5 km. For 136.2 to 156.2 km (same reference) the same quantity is 147.5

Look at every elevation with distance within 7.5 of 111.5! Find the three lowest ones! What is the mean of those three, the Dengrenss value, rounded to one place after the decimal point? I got 1.6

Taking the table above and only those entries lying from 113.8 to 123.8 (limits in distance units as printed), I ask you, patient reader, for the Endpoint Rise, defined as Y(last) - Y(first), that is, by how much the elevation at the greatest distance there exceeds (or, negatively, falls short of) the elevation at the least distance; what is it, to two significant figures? 0.54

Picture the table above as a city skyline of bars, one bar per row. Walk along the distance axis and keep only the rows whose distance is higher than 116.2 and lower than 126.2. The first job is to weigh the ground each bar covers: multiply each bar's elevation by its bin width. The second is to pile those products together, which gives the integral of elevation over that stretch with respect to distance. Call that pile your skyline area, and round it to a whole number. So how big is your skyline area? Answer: 20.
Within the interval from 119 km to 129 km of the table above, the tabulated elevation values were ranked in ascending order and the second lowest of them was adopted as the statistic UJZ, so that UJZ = 2.13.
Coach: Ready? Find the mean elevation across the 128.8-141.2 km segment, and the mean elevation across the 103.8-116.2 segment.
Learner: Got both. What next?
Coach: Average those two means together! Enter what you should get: 2.37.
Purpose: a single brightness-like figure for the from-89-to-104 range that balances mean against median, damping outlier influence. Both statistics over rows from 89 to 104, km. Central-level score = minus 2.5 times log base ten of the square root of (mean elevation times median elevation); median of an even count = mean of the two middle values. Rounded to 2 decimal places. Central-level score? -1.02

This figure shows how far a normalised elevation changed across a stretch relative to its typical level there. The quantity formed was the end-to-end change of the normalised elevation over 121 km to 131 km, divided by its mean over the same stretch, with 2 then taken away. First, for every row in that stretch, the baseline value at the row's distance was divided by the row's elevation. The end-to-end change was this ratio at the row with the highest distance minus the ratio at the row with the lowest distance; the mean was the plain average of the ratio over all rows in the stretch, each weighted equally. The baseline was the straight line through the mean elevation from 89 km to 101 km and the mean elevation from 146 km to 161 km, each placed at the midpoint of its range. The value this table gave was -2.3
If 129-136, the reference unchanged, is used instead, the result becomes -1.9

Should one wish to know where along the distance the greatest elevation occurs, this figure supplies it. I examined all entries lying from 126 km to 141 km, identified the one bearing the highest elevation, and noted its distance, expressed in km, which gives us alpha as 132.5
